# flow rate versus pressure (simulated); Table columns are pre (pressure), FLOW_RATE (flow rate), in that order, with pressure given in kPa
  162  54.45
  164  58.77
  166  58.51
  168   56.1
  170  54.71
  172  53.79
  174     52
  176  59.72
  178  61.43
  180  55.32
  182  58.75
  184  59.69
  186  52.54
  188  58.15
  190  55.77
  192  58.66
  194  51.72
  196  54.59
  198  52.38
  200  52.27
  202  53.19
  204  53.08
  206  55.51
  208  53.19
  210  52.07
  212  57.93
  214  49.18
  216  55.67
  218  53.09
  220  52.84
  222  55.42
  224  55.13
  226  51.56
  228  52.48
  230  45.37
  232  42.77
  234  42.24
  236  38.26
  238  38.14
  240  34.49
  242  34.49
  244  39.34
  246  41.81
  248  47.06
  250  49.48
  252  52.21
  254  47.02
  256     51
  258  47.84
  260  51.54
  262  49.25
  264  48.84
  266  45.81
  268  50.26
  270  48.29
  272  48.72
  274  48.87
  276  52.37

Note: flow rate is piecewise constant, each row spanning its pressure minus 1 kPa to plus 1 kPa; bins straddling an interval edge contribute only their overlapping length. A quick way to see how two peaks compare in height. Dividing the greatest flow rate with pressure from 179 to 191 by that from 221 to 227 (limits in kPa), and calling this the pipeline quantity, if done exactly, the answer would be 1.08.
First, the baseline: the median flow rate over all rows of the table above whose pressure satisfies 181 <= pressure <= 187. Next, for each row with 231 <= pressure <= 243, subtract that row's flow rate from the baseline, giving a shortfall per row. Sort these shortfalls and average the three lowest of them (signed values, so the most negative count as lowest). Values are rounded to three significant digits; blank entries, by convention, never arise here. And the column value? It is 17.7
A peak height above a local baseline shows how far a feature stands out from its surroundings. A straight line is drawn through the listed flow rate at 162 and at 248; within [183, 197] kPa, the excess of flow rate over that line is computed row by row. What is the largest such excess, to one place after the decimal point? 7.1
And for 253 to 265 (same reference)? 5.5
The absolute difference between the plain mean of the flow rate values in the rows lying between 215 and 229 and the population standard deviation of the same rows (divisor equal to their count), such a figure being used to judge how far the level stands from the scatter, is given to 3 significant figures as 52.2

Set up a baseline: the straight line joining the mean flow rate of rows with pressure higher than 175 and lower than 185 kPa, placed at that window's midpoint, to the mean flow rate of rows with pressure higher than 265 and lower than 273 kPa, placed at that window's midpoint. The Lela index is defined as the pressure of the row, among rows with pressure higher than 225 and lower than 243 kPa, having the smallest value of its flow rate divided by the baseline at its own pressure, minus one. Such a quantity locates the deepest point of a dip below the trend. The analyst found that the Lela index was 240 kPa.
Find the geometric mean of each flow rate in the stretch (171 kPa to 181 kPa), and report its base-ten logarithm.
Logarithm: 1.75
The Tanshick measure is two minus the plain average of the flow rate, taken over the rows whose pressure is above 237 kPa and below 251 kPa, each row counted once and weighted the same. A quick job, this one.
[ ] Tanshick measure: -38.7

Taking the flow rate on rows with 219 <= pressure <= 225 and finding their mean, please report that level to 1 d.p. 54.5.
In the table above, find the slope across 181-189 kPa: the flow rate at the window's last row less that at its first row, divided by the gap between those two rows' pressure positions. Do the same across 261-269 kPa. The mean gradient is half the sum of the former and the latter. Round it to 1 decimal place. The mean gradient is 0.0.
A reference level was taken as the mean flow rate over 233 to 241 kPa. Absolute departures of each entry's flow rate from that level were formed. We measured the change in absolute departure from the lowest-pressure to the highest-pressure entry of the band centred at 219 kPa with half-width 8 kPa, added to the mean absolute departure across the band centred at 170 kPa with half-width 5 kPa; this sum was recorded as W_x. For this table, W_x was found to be 10.4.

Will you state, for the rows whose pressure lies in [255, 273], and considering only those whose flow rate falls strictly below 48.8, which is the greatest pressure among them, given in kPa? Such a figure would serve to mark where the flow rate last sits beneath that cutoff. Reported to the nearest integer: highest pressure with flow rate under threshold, 272 kPa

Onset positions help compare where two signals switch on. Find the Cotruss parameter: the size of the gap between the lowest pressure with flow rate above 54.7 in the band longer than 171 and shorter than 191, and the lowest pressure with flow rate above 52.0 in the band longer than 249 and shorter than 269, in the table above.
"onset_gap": 76 kPa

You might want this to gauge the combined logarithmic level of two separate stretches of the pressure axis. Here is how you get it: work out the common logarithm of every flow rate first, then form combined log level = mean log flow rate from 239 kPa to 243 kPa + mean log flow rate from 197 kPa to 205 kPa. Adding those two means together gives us 3.26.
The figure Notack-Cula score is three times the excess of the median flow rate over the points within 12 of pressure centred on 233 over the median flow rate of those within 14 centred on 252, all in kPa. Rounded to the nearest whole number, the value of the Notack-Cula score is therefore -16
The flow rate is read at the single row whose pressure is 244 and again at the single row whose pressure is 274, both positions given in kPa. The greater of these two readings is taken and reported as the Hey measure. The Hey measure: 49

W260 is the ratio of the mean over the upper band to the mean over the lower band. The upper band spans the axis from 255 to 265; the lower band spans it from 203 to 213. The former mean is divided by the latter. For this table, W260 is 0.91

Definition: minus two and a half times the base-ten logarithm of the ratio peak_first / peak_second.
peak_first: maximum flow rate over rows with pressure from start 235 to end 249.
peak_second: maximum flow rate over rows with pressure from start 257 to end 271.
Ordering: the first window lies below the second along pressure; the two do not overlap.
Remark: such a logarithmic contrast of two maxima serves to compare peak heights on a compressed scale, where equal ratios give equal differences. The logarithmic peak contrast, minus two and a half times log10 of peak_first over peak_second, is 0.10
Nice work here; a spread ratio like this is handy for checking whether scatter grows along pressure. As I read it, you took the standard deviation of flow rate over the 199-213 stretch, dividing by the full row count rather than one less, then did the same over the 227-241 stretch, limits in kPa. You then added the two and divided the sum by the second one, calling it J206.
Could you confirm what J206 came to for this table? 1.4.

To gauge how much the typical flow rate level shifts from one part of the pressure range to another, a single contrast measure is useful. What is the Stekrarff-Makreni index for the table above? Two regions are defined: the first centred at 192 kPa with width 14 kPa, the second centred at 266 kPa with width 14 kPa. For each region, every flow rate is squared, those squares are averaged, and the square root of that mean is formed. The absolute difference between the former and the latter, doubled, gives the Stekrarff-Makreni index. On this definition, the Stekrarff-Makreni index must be 12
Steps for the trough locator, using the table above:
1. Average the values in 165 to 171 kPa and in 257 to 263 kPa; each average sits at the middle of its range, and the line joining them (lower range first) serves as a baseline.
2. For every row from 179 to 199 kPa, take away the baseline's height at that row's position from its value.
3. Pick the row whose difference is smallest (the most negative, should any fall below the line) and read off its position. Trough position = 194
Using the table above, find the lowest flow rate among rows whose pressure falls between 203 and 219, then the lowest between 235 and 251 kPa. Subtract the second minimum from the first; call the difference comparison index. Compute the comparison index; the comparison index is 15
